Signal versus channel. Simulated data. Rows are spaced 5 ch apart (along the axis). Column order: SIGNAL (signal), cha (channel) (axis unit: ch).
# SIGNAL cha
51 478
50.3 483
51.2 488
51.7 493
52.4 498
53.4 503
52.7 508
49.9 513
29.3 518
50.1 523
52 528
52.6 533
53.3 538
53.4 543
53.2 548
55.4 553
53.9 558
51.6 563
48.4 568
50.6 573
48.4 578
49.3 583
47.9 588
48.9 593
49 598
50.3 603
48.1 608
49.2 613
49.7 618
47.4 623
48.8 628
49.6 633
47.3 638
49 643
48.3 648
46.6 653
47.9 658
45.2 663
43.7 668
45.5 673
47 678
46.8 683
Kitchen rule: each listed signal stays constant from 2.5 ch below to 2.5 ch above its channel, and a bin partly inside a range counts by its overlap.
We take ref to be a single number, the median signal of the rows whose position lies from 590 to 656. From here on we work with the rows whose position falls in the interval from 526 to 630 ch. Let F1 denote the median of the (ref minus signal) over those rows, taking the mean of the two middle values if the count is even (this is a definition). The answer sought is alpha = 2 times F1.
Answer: -1.6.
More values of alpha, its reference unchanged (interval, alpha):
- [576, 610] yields 0.0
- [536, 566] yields -8.9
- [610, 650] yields 0.0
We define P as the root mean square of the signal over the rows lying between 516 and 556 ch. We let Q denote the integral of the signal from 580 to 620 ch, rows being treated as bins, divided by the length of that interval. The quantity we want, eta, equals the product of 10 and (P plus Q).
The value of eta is 996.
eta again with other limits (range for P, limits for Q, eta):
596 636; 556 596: 988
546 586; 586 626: 1002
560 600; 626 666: 970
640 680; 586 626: 955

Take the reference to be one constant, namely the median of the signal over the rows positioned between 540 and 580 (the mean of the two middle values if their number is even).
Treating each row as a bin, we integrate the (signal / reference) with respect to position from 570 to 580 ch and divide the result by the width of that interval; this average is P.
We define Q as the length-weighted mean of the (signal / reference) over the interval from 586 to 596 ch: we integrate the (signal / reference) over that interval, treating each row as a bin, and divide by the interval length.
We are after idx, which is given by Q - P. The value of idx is -0.02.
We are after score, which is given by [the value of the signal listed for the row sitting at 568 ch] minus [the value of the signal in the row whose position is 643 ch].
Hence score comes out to -0.6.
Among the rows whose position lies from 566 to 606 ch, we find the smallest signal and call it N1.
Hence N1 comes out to 47.9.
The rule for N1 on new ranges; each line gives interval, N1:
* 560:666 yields 45.2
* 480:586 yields 29.3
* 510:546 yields 29.3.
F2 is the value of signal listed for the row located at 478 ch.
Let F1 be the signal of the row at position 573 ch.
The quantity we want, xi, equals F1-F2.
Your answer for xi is -0.4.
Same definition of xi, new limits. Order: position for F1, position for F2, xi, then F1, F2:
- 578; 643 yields -0.6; 48.4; 49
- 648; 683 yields 1.5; 48.3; 46.8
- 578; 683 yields 1.6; 48.4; 46.8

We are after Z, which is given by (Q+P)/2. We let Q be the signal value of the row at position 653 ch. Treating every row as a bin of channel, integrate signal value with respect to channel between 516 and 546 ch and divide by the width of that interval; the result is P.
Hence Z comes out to 47.7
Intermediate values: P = 48.8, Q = 46.6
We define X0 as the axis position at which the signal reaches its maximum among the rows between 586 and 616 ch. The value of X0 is 603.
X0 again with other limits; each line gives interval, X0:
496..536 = 503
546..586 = 553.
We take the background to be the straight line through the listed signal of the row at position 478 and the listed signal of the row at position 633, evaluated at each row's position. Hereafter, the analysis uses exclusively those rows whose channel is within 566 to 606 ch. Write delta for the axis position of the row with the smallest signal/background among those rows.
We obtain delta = 588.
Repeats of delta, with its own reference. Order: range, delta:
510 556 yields 518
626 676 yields 668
